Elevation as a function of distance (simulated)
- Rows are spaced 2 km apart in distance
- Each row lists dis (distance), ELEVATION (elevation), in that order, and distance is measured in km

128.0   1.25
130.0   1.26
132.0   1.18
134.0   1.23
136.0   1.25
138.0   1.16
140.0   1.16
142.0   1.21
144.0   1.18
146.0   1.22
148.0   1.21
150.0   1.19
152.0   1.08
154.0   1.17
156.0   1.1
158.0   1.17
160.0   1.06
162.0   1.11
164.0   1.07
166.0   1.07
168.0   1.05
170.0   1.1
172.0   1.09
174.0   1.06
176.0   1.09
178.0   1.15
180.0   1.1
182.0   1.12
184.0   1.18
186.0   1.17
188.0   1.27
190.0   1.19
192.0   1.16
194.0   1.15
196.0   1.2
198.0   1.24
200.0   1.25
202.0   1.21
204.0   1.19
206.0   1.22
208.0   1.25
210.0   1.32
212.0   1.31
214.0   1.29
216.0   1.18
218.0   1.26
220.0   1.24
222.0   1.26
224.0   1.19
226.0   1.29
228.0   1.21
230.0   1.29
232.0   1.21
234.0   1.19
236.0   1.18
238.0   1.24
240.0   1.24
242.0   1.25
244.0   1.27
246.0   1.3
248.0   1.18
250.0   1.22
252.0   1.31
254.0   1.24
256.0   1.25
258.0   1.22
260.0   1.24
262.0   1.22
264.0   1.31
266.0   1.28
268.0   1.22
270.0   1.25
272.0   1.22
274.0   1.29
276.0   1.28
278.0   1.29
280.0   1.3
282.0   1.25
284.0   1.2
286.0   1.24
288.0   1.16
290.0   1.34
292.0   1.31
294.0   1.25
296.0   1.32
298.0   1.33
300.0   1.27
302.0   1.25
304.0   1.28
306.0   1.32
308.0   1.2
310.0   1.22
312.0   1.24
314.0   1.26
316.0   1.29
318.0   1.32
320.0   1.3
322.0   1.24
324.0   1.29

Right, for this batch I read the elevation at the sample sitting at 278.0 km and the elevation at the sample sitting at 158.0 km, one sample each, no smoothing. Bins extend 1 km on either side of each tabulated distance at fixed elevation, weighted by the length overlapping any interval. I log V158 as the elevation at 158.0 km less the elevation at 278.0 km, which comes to -0.12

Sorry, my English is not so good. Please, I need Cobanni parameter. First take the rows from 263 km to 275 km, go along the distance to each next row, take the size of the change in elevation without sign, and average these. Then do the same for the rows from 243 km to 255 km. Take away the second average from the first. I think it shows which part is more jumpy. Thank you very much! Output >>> -0.026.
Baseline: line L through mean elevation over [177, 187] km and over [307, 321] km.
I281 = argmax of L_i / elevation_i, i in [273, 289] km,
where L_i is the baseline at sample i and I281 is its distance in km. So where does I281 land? 288.0 km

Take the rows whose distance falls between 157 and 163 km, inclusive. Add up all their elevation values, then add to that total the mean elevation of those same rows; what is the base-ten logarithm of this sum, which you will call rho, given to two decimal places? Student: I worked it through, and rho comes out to 0.65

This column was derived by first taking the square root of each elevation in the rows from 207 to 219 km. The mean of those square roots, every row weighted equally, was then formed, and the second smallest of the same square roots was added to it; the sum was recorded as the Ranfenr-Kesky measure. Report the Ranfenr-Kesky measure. 2.24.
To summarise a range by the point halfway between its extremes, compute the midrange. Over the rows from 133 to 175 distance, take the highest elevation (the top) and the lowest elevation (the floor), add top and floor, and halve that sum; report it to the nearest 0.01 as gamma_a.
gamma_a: 1.15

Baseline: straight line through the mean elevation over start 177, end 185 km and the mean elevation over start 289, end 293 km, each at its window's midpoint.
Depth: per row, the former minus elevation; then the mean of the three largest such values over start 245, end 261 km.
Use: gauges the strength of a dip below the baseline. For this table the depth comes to 0.052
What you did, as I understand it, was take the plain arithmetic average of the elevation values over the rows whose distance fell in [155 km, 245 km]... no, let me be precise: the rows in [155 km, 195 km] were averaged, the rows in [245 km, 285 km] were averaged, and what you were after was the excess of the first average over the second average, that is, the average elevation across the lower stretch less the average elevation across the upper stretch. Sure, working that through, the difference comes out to -0.13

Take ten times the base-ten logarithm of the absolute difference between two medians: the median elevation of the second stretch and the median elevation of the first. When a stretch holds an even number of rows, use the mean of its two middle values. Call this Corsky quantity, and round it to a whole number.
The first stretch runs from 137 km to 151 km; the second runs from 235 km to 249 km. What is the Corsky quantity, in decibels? -13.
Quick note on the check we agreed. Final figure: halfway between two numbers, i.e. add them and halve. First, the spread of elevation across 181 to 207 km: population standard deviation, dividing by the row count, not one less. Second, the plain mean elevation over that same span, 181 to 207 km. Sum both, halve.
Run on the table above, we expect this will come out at 0.618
